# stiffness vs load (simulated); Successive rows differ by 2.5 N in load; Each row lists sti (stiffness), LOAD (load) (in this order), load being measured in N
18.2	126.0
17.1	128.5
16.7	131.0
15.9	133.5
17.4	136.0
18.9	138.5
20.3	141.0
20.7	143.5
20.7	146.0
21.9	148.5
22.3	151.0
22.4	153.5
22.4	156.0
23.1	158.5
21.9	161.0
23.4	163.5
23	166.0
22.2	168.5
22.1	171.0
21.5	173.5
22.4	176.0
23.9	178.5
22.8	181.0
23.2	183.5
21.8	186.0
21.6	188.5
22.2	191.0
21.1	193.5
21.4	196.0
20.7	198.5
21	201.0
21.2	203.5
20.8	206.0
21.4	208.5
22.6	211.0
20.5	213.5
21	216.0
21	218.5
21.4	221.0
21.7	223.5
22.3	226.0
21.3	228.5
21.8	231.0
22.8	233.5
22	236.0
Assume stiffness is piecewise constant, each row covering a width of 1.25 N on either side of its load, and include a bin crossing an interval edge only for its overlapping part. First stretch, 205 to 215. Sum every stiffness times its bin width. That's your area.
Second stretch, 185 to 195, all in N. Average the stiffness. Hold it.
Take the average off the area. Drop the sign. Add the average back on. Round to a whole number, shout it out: 213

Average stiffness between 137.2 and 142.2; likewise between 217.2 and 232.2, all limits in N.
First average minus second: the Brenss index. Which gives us -2.0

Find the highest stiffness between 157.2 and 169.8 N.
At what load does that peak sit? 163.5 N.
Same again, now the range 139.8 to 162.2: 158.5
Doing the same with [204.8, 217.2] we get 211.0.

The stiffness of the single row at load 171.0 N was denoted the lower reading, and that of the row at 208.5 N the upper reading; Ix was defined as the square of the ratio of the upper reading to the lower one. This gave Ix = 0.94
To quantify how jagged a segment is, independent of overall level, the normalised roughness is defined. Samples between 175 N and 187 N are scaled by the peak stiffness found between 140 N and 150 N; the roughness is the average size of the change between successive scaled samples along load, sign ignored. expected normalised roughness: 0.050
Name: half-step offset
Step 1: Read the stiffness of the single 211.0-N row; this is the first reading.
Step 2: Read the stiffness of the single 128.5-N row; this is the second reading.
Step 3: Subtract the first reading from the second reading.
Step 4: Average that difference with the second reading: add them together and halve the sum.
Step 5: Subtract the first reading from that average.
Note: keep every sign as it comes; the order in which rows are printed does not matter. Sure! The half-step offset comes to -16.8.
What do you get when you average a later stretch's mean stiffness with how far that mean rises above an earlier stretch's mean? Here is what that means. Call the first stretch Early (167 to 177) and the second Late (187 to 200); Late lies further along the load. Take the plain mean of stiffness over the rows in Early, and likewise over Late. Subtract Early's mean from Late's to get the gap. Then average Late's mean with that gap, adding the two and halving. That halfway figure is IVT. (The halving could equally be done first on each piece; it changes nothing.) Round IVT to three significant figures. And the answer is 10.4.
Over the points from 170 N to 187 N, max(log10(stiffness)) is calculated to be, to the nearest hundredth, 1.38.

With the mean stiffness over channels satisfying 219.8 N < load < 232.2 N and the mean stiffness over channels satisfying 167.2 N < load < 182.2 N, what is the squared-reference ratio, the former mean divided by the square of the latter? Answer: 0.0429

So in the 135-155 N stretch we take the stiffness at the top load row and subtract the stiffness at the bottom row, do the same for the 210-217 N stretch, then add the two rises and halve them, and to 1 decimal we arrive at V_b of 1.7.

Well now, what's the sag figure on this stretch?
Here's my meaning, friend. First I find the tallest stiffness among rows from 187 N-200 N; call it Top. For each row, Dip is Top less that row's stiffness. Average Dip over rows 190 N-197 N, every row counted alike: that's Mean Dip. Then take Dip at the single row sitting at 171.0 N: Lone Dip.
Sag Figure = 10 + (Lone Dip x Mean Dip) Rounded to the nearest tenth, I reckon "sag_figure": 10.1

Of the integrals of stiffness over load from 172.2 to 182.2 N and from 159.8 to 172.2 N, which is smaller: 226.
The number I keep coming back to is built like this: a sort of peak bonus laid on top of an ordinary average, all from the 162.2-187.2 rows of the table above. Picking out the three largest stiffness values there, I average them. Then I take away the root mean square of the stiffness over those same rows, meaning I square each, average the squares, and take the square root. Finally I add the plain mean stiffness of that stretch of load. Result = 23.5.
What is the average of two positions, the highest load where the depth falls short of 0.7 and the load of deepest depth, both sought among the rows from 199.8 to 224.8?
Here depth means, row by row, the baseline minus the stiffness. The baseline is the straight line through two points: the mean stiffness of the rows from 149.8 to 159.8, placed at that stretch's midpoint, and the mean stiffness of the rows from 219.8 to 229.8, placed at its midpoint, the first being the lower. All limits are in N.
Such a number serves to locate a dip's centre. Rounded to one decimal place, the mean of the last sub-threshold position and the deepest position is 218.5 N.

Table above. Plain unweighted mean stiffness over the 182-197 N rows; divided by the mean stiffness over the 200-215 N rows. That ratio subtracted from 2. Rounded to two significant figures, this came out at 0.97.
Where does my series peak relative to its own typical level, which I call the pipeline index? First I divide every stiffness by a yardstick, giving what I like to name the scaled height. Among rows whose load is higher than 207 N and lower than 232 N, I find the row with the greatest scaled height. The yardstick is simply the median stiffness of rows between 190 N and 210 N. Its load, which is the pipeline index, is 211.0 N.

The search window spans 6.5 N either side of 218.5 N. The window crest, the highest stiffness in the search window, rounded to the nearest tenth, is 21.7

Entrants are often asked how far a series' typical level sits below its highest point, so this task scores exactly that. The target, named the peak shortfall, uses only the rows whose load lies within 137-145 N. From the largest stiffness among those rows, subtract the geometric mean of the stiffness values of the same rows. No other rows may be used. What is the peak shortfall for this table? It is 0.75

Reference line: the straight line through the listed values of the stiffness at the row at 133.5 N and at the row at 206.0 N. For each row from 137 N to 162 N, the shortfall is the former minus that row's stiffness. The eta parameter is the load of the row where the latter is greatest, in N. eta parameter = 138.5 N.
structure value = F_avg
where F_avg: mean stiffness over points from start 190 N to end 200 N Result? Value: 21.3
